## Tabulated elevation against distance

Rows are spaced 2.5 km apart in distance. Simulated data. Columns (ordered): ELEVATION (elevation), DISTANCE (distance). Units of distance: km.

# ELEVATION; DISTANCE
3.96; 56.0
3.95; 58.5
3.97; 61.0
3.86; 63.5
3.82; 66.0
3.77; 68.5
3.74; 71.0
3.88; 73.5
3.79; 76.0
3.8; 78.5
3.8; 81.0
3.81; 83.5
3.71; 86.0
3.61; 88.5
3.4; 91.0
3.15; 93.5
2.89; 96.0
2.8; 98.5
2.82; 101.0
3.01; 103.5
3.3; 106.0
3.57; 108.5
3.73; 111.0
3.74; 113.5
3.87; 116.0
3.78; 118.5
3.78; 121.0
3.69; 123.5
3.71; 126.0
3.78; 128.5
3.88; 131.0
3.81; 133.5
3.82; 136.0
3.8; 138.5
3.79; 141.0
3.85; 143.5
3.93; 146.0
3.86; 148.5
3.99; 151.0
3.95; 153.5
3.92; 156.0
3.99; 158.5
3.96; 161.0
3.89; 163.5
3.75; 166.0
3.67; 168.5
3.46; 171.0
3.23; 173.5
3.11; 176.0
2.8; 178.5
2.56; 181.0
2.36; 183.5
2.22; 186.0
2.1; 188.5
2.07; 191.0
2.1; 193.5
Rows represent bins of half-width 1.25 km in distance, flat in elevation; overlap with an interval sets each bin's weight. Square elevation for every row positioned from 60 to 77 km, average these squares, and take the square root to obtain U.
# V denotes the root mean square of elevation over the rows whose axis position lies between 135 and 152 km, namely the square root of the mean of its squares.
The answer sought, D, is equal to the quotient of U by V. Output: 0.99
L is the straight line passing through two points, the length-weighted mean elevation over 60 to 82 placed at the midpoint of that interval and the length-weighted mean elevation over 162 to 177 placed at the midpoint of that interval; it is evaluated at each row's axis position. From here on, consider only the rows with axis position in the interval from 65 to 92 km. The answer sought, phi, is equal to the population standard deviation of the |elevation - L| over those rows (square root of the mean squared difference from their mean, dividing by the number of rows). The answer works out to 0.10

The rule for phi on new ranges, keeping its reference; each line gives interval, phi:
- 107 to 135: 0.07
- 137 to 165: 0.09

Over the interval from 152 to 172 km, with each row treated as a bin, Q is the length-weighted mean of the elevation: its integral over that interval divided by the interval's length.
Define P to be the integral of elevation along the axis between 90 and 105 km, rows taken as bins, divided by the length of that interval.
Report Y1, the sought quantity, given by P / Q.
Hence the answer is 0.79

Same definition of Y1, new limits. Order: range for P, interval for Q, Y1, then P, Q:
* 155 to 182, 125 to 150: 0.91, 3.49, 3.8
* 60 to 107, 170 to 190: 1.30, 3.52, 2.7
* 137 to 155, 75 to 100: 1.12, 3.88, 3.5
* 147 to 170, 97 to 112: 1.22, 3.88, 3.2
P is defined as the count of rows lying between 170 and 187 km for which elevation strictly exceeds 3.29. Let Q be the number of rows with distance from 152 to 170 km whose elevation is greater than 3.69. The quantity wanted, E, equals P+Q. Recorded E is 7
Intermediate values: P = 1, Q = 6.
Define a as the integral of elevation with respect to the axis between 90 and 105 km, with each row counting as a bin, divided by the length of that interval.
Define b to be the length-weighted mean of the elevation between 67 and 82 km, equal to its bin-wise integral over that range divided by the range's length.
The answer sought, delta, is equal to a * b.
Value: 11.4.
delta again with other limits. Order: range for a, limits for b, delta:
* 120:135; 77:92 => 14.0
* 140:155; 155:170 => 15.0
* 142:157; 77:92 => 14.5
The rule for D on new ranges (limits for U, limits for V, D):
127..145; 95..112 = 1.20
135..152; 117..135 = 1.02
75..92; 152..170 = 0.96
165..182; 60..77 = 0.85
